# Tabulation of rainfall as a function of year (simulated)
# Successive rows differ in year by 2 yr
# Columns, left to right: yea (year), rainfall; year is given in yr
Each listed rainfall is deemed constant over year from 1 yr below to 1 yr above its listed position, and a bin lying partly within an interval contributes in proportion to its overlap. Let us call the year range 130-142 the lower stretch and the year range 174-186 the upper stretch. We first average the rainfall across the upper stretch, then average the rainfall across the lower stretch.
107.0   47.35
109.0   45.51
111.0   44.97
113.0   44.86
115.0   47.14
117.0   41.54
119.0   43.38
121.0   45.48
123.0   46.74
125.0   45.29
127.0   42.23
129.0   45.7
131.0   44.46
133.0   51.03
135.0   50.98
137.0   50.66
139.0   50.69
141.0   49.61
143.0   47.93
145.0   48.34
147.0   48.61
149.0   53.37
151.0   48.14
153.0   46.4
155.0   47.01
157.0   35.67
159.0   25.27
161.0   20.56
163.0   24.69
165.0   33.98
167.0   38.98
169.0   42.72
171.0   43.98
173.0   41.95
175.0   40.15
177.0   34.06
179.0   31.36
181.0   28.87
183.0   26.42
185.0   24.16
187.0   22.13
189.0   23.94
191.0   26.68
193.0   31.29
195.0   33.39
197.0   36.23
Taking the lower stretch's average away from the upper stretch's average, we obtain -19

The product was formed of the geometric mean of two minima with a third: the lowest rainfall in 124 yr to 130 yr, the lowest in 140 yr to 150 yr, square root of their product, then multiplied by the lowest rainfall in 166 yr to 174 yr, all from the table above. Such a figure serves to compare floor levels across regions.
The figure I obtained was 1754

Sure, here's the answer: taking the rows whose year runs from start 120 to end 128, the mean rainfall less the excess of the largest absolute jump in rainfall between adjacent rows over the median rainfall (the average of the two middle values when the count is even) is 87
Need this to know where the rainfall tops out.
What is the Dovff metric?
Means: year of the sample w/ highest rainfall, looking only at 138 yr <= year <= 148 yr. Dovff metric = 139.0 yr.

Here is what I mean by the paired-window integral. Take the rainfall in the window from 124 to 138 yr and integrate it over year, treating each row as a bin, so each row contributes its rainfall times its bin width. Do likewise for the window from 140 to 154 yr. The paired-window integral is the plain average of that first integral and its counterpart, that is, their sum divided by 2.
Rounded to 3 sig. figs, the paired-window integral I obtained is 673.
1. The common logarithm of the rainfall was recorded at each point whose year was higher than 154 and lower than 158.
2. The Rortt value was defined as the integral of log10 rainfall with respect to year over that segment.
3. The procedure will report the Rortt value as 6.4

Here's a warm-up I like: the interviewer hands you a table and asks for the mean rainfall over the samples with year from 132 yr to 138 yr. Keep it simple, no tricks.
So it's 50.9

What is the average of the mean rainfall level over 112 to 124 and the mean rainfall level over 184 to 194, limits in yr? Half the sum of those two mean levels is 35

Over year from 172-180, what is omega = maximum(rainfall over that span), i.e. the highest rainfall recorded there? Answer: 41.95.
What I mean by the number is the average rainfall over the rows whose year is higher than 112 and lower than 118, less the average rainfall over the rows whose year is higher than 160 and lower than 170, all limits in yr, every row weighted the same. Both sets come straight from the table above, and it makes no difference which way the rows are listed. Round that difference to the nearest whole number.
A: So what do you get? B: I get 12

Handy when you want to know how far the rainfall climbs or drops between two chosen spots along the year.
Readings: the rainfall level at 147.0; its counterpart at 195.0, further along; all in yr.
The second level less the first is -15.2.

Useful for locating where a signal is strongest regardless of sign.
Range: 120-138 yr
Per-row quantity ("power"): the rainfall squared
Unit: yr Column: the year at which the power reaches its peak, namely 133.0 yr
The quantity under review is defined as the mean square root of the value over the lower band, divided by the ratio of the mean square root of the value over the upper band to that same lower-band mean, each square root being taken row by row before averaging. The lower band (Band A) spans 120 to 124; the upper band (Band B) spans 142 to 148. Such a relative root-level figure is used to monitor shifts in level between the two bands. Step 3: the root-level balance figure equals 6.6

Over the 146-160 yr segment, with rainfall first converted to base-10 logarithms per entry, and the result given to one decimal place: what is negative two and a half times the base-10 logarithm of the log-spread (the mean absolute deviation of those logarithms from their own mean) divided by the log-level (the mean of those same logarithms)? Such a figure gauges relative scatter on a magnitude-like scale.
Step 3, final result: 3.2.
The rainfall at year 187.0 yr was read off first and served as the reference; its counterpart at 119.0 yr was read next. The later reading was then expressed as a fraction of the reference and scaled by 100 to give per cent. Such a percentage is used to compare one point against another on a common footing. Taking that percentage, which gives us 196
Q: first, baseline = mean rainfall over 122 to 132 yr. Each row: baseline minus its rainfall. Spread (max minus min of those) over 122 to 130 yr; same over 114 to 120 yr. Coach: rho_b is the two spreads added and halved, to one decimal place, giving 5.1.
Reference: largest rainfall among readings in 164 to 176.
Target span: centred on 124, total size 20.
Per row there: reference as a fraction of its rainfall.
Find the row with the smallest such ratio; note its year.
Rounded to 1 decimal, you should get 133.0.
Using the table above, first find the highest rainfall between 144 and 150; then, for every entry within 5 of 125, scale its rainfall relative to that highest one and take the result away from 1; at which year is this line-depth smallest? 123.0 yr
